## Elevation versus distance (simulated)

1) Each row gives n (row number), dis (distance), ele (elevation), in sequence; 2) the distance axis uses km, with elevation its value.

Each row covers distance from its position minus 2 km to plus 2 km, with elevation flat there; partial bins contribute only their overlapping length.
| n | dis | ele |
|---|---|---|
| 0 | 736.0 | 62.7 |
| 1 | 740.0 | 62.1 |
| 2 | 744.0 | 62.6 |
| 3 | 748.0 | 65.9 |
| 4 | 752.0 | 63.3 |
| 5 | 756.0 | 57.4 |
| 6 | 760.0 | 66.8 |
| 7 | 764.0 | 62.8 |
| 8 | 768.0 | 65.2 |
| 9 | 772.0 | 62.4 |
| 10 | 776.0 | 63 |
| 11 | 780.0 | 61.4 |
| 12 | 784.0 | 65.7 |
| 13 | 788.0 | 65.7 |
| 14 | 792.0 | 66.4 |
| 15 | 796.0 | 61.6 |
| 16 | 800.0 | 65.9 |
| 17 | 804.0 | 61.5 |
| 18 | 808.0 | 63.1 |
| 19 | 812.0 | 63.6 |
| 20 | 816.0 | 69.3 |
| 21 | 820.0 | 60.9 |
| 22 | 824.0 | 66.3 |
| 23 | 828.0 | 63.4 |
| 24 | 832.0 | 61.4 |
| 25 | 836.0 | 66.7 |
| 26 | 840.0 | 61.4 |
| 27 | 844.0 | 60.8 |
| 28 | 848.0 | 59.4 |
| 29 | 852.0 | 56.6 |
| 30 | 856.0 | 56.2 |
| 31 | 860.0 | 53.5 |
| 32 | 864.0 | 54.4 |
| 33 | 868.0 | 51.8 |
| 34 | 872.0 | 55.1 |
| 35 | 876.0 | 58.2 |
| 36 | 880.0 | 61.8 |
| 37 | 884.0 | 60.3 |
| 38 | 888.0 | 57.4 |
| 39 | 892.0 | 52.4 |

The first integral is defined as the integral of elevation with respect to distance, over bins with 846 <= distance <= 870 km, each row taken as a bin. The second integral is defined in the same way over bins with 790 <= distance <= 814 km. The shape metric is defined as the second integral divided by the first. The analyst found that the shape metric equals 1.15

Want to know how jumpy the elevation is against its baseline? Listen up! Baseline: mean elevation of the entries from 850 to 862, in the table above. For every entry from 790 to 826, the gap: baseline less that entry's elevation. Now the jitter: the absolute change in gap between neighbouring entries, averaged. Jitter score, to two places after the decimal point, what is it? 4.39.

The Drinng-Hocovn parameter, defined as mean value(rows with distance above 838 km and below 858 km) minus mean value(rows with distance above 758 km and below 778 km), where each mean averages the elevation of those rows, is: -5.2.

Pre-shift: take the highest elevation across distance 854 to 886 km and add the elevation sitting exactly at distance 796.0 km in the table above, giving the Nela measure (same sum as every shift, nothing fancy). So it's 123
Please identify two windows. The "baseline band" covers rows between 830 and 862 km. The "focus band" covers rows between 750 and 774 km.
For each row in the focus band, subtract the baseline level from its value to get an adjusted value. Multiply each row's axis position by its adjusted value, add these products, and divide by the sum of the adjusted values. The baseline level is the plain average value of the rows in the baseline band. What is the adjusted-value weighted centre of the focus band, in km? 763.4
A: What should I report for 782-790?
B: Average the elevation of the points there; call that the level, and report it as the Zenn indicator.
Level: 65.7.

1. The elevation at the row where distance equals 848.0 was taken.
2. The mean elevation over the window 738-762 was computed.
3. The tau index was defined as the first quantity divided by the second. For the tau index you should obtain 0.943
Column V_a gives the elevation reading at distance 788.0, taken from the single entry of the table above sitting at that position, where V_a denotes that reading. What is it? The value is 65.7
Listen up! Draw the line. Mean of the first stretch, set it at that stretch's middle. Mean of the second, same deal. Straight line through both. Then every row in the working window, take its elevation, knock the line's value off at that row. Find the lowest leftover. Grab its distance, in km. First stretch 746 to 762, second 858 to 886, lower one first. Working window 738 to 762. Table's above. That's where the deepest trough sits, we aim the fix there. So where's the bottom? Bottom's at 756.0 km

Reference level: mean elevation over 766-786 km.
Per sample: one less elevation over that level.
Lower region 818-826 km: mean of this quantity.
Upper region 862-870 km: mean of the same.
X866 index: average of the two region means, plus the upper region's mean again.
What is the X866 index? 0.25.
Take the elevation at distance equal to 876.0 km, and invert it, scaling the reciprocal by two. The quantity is 0.0344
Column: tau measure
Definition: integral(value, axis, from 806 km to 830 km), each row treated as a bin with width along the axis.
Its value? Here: 1546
